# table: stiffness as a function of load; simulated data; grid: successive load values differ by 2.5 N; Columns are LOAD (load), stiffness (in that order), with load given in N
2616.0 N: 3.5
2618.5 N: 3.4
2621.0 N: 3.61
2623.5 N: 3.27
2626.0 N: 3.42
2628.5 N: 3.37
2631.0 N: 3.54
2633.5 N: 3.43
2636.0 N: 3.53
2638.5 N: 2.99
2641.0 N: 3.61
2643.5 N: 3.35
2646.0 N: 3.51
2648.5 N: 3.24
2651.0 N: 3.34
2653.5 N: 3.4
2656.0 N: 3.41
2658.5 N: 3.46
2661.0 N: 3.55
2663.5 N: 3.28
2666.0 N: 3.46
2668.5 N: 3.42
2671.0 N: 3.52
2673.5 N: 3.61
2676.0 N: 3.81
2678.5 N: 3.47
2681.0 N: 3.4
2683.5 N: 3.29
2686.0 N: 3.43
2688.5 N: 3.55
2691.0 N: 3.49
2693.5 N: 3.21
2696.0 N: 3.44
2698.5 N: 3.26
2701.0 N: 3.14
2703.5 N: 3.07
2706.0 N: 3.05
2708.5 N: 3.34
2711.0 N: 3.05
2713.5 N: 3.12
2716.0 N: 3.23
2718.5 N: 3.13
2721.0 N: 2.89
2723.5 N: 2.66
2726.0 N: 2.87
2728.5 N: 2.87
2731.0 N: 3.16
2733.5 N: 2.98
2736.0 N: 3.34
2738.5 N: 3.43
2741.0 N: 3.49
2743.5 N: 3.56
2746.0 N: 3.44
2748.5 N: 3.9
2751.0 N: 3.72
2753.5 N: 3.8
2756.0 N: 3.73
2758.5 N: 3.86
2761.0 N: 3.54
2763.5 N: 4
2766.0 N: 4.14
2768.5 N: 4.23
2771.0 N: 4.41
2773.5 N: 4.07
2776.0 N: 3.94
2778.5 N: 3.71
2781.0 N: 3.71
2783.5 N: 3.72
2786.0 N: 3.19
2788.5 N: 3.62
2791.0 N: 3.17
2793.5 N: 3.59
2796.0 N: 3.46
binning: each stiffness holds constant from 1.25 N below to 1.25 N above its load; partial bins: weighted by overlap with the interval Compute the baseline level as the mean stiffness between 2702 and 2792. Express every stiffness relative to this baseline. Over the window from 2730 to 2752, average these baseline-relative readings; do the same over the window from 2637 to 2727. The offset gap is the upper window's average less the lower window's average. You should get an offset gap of 0.14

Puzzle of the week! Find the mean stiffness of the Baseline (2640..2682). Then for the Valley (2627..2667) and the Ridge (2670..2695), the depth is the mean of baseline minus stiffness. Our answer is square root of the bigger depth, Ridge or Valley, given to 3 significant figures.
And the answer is 0.238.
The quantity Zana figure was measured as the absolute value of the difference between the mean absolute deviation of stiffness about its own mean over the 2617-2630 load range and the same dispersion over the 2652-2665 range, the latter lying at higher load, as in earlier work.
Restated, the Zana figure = 0.01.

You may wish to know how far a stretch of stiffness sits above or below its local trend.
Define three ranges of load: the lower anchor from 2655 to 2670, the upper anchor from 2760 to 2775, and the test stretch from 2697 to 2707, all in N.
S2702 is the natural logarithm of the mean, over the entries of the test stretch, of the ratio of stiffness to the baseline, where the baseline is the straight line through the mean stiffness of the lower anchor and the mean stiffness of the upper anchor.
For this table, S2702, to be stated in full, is -0.16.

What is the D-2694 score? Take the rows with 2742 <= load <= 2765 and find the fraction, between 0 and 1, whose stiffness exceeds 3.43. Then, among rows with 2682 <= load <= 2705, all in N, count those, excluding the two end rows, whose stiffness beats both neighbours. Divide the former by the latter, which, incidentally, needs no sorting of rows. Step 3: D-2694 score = 0.50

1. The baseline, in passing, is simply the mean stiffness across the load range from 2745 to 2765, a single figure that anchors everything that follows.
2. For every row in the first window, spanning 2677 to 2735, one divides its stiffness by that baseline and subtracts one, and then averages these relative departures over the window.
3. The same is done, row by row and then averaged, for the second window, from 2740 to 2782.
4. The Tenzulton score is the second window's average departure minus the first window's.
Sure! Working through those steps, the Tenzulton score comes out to 0.18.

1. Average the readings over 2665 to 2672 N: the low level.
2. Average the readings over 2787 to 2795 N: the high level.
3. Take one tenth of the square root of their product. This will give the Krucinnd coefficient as 0.346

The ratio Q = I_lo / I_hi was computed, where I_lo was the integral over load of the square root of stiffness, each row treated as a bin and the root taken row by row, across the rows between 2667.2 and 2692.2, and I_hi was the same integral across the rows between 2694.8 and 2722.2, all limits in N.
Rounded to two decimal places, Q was 0.96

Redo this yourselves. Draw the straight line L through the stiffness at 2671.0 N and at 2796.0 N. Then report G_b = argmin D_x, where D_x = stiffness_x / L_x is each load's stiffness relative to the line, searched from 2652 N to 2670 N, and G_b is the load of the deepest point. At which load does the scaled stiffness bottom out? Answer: 2663.5 N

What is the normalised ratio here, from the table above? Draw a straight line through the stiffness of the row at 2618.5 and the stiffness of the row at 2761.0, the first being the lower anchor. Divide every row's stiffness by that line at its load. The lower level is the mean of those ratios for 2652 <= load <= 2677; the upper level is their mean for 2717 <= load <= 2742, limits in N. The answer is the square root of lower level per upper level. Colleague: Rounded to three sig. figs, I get 1.07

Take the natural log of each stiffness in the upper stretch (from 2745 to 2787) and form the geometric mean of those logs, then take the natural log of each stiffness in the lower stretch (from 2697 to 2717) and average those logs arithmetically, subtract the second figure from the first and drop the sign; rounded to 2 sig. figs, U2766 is 0.19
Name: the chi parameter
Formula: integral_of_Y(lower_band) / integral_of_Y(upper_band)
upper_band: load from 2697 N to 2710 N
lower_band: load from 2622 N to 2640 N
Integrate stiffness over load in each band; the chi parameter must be 1.5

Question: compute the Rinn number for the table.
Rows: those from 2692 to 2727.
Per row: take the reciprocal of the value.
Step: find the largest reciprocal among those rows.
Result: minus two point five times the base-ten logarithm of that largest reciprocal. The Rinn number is 1.06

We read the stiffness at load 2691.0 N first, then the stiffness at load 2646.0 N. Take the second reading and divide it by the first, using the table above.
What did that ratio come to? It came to 1.01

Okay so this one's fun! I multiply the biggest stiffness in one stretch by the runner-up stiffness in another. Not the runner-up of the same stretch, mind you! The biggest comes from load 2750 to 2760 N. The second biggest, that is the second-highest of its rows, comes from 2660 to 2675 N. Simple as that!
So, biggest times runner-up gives 13.70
